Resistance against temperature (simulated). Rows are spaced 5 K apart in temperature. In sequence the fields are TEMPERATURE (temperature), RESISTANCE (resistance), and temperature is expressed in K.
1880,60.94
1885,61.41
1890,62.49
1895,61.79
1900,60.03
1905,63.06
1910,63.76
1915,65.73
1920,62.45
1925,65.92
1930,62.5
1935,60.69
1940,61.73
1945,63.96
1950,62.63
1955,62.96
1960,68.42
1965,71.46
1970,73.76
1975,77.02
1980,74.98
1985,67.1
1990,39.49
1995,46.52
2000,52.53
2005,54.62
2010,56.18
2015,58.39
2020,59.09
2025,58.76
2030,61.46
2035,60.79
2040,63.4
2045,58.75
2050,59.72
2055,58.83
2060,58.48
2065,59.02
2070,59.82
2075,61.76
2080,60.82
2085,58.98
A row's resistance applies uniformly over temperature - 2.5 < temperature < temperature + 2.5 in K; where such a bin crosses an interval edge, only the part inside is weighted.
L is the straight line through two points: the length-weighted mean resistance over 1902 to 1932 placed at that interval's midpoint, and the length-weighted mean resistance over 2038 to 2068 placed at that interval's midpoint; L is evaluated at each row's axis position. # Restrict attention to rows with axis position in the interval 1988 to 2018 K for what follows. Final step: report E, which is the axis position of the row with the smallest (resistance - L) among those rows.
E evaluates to 1990 K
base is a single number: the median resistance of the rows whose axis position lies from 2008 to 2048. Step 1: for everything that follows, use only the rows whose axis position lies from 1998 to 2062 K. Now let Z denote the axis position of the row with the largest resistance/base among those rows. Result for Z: 2040 K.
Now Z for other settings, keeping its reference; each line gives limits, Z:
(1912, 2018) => 1975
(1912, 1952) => 1925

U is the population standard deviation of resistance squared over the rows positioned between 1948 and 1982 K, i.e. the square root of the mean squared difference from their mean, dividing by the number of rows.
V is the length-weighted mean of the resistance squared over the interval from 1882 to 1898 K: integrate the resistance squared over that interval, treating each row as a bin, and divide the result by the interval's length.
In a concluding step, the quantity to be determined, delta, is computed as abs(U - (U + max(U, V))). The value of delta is 3821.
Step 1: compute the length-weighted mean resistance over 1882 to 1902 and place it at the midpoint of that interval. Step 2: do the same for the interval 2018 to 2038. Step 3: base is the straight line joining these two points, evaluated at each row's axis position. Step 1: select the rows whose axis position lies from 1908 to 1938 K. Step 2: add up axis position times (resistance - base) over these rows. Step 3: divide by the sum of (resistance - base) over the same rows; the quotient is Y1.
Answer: 1919.0 K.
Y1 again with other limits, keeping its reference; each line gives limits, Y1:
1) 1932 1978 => 1966.4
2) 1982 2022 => 1998.8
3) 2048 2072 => 2058.6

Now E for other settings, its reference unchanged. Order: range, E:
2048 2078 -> 2060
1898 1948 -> 1900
